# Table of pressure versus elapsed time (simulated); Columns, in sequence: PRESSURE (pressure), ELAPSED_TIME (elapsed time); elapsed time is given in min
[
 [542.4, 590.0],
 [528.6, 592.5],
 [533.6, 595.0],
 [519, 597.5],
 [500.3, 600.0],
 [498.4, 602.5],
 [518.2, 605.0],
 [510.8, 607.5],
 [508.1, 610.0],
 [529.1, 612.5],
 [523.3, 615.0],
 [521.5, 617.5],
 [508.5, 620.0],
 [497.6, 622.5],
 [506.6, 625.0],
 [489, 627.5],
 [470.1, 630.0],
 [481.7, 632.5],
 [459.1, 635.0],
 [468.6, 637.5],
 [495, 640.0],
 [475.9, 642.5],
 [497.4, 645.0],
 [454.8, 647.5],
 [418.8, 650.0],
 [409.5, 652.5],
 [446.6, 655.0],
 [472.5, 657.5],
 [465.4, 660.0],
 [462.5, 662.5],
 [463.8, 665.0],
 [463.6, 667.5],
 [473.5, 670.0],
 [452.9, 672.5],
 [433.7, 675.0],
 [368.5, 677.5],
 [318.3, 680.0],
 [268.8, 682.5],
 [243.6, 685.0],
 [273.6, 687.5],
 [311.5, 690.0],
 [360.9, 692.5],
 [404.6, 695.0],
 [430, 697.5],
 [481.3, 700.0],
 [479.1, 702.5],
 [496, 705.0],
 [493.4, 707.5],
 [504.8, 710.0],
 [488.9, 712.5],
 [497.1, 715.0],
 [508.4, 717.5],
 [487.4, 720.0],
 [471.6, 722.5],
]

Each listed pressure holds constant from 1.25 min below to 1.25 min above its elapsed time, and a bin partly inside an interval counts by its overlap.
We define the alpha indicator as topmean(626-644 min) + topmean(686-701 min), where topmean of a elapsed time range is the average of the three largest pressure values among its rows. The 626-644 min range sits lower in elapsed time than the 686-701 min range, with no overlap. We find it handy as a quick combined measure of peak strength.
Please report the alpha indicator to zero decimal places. 927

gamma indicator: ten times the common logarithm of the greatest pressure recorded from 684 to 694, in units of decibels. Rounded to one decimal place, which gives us 25.6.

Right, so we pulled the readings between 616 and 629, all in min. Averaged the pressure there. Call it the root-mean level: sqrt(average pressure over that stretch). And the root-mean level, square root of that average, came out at 22.5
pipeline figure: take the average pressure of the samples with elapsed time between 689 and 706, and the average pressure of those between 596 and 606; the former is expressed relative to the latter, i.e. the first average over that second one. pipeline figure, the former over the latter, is 0.83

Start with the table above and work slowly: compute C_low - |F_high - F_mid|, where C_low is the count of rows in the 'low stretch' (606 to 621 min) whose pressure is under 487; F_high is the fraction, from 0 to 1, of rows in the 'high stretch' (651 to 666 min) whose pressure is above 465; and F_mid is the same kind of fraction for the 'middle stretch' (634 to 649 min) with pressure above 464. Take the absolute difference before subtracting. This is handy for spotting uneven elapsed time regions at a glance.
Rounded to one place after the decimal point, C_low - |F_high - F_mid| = -0.3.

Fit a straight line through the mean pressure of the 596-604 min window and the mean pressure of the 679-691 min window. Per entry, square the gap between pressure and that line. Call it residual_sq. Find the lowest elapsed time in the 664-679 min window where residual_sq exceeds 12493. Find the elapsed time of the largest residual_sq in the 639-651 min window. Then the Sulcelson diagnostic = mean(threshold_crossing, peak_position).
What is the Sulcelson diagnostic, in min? 655.0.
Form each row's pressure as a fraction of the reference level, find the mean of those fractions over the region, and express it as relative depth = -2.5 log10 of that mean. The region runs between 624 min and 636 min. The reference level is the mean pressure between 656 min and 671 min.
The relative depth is -0.03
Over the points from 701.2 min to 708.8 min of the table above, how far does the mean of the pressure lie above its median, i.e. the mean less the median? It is -3.9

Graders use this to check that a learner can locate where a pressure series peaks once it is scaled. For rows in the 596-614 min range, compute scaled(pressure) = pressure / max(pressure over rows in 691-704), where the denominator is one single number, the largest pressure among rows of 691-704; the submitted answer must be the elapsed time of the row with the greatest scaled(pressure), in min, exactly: 612.5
